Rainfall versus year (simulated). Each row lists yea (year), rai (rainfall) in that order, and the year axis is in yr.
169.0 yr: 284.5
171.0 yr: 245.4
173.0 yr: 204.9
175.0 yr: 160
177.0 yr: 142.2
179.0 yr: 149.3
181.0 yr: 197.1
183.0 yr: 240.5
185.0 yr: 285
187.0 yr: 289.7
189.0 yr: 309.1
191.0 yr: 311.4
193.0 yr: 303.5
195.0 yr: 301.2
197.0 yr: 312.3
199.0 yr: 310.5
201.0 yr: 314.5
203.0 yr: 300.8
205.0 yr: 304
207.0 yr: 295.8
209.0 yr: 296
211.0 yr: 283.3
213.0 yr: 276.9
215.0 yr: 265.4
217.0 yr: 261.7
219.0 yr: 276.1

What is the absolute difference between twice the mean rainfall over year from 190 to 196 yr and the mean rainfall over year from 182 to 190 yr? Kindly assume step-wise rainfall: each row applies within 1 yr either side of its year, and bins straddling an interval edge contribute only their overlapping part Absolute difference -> 330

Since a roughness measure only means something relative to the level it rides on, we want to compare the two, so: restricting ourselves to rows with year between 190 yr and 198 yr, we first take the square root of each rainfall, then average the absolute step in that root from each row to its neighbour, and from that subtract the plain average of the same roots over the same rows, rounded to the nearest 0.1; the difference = -17.3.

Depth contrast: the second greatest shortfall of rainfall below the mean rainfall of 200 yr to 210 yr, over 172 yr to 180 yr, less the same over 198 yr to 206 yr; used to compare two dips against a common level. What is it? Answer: 155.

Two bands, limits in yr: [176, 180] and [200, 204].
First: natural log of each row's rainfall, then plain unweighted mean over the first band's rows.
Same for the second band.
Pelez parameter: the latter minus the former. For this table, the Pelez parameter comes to 0.7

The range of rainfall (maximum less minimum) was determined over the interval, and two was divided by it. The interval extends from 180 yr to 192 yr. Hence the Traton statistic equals 0.017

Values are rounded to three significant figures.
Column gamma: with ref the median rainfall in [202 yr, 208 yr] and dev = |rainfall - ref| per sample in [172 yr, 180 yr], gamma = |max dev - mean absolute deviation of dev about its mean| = 138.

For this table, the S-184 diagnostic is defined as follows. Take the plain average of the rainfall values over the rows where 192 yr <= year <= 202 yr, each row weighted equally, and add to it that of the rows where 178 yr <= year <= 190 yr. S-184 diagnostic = 554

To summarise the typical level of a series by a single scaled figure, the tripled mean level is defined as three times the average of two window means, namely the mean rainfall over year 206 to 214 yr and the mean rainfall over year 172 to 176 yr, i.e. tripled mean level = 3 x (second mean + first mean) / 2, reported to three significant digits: 706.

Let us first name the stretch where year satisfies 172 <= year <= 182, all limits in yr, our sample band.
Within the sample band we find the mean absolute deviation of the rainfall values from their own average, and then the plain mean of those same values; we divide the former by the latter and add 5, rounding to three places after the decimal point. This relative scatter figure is 5.142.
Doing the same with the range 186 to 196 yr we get 5.020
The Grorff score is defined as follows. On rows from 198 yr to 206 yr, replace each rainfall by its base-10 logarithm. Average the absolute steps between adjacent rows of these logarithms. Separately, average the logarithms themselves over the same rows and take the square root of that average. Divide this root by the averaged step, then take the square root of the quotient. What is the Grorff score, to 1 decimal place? 12.7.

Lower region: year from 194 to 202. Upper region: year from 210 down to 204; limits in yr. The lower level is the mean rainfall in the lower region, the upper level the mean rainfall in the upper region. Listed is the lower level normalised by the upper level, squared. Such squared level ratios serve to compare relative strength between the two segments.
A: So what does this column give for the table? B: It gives 1.1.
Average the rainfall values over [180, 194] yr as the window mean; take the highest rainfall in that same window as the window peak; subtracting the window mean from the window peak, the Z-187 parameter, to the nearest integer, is 35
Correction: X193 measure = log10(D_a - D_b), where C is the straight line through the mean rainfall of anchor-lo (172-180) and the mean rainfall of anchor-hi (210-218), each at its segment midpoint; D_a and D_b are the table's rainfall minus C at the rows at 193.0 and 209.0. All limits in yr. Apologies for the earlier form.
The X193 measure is 1.72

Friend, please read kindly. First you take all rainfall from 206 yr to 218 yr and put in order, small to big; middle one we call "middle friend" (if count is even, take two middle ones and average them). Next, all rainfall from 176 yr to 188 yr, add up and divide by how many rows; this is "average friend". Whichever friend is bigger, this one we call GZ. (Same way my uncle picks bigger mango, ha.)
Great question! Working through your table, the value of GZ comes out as 280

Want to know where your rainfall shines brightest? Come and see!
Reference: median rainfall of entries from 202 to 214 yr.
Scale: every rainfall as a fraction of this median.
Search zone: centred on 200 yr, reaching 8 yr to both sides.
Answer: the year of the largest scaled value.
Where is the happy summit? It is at 201.0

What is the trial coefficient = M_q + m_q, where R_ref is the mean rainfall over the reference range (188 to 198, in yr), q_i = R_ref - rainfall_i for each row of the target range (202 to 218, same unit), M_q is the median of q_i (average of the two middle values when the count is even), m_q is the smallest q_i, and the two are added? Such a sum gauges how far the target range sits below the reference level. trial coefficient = 21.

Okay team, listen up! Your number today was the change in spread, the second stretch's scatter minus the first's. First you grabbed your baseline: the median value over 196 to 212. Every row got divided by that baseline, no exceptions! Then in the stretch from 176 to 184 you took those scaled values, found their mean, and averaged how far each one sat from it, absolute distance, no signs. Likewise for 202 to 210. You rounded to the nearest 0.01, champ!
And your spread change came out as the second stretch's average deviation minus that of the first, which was -0.11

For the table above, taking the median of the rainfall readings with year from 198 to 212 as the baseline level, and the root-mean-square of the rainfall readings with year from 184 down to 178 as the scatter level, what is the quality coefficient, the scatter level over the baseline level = 0.66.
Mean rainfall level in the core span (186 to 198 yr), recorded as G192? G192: 305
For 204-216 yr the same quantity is 287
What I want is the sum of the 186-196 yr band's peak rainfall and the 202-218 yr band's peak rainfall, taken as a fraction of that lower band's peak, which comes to 1.98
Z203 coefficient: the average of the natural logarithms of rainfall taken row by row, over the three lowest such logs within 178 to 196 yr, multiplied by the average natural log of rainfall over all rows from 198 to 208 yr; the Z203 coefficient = 30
